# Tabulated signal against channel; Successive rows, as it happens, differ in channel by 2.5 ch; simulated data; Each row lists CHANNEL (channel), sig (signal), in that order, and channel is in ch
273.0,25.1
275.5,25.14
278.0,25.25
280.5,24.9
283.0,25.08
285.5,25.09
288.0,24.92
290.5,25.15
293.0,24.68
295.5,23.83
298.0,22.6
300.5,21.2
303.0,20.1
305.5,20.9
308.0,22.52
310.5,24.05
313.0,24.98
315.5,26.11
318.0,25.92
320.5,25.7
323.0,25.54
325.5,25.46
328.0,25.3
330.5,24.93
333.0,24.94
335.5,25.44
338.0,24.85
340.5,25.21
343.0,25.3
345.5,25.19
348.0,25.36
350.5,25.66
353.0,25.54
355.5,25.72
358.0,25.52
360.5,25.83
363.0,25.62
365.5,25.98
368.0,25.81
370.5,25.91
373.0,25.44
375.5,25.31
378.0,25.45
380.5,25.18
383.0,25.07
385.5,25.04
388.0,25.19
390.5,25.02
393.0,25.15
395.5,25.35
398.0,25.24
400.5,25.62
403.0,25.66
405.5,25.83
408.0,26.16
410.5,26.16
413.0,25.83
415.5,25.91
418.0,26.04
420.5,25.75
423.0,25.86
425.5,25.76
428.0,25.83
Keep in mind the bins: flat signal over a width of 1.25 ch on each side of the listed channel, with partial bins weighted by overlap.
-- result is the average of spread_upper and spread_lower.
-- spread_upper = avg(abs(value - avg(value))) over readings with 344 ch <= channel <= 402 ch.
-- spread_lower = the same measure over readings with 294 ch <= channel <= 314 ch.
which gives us 0.79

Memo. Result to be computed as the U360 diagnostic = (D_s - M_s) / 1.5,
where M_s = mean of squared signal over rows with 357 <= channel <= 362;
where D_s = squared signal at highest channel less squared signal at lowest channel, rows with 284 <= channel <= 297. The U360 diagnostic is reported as -481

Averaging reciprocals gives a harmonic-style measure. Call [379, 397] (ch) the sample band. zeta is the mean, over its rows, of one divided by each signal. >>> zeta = 0.0398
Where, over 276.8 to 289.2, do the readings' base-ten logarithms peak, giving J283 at 278.0 ch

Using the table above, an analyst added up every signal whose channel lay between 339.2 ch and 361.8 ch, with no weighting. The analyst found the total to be 229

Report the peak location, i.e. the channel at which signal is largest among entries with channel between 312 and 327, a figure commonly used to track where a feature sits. 315.5 ch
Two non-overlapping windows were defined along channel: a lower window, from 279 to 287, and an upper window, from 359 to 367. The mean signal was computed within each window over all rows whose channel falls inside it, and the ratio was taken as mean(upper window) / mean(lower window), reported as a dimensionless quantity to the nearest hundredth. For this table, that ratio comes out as 1.03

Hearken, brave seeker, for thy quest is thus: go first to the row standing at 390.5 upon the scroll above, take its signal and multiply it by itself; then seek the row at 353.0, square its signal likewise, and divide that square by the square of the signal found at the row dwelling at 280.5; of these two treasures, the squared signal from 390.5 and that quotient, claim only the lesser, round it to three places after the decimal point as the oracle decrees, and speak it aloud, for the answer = 1.052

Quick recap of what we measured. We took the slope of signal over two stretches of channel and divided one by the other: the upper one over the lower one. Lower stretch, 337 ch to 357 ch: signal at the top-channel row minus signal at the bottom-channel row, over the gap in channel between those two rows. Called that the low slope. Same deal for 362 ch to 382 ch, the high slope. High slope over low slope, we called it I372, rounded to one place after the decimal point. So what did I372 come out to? -0.5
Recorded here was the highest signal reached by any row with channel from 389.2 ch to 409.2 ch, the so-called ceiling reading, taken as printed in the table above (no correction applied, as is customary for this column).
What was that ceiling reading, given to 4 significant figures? 26.16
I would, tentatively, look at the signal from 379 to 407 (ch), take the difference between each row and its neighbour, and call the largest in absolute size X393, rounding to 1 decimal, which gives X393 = 0.4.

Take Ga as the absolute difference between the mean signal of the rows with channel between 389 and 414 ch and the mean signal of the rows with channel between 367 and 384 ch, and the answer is 0.1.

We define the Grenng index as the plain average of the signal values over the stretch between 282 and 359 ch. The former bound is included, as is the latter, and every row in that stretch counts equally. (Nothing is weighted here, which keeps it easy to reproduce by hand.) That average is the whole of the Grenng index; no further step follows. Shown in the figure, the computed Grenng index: 24.6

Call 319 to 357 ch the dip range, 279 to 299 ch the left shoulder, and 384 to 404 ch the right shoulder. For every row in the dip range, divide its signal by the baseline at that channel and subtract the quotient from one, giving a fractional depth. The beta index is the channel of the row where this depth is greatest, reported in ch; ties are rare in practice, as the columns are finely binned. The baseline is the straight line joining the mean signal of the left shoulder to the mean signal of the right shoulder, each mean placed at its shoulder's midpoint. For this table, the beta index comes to 338.0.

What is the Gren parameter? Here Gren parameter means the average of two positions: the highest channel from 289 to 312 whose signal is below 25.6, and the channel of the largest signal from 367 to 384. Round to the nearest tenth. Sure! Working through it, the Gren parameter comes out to 340.5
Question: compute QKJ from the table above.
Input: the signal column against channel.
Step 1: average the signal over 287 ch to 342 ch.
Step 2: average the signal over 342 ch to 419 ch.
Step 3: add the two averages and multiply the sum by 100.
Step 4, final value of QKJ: 4984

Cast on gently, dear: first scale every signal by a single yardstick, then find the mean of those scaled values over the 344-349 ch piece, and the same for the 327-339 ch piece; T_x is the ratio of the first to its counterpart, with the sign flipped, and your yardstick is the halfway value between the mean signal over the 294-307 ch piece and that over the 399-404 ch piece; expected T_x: -1.007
